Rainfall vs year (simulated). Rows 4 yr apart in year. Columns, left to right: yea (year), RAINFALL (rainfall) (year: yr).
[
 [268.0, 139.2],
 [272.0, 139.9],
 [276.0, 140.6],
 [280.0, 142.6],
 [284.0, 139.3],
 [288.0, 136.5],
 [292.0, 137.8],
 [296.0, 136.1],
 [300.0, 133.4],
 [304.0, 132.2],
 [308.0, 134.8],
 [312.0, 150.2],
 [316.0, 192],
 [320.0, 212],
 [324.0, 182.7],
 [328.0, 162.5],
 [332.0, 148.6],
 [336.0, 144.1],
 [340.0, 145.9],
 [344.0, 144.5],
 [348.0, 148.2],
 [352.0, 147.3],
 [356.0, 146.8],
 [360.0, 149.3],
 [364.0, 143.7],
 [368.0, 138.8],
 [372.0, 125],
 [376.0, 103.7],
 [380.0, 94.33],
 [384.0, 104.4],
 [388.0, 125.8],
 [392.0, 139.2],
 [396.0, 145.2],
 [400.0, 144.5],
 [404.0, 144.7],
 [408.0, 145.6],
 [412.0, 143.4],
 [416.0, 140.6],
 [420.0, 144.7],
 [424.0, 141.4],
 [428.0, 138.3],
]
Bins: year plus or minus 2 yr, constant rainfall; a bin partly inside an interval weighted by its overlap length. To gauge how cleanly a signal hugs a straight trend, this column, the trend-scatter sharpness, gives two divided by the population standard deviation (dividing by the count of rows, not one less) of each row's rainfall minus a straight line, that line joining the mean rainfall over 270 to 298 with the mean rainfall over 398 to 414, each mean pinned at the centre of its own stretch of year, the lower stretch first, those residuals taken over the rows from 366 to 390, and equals 0.13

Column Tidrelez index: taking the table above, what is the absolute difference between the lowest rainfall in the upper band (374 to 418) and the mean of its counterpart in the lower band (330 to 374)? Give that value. 50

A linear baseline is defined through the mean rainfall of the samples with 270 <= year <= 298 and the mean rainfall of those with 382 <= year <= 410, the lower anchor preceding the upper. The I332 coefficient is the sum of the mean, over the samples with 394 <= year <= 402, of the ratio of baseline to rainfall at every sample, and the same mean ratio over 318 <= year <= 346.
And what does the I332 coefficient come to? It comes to 1.80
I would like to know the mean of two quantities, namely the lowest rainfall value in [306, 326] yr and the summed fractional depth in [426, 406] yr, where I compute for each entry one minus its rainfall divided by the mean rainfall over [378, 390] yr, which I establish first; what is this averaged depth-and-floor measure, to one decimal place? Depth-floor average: 66.6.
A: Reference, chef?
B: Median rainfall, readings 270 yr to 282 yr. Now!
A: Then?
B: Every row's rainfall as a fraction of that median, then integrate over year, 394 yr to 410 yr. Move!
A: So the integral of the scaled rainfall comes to 16.5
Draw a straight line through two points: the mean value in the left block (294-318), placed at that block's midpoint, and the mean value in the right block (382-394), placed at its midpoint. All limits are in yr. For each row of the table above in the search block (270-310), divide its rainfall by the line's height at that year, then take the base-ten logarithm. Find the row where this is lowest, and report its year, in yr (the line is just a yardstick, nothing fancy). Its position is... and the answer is 272.0 yr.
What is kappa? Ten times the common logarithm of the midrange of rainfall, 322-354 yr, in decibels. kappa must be 22.1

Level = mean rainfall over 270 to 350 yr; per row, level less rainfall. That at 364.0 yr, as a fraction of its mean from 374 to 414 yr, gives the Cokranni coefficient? 0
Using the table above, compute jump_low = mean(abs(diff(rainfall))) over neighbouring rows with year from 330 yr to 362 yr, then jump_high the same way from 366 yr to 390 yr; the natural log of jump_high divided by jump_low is 1.9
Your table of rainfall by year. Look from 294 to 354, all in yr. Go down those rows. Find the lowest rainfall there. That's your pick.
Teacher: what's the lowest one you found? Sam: 132.2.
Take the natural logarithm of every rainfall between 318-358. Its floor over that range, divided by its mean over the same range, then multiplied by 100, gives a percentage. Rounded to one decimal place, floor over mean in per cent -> 98.3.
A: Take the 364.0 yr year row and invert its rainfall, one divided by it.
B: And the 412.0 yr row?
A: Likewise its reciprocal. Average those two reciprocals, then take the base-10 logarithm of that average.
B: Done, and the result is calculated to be -2.16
